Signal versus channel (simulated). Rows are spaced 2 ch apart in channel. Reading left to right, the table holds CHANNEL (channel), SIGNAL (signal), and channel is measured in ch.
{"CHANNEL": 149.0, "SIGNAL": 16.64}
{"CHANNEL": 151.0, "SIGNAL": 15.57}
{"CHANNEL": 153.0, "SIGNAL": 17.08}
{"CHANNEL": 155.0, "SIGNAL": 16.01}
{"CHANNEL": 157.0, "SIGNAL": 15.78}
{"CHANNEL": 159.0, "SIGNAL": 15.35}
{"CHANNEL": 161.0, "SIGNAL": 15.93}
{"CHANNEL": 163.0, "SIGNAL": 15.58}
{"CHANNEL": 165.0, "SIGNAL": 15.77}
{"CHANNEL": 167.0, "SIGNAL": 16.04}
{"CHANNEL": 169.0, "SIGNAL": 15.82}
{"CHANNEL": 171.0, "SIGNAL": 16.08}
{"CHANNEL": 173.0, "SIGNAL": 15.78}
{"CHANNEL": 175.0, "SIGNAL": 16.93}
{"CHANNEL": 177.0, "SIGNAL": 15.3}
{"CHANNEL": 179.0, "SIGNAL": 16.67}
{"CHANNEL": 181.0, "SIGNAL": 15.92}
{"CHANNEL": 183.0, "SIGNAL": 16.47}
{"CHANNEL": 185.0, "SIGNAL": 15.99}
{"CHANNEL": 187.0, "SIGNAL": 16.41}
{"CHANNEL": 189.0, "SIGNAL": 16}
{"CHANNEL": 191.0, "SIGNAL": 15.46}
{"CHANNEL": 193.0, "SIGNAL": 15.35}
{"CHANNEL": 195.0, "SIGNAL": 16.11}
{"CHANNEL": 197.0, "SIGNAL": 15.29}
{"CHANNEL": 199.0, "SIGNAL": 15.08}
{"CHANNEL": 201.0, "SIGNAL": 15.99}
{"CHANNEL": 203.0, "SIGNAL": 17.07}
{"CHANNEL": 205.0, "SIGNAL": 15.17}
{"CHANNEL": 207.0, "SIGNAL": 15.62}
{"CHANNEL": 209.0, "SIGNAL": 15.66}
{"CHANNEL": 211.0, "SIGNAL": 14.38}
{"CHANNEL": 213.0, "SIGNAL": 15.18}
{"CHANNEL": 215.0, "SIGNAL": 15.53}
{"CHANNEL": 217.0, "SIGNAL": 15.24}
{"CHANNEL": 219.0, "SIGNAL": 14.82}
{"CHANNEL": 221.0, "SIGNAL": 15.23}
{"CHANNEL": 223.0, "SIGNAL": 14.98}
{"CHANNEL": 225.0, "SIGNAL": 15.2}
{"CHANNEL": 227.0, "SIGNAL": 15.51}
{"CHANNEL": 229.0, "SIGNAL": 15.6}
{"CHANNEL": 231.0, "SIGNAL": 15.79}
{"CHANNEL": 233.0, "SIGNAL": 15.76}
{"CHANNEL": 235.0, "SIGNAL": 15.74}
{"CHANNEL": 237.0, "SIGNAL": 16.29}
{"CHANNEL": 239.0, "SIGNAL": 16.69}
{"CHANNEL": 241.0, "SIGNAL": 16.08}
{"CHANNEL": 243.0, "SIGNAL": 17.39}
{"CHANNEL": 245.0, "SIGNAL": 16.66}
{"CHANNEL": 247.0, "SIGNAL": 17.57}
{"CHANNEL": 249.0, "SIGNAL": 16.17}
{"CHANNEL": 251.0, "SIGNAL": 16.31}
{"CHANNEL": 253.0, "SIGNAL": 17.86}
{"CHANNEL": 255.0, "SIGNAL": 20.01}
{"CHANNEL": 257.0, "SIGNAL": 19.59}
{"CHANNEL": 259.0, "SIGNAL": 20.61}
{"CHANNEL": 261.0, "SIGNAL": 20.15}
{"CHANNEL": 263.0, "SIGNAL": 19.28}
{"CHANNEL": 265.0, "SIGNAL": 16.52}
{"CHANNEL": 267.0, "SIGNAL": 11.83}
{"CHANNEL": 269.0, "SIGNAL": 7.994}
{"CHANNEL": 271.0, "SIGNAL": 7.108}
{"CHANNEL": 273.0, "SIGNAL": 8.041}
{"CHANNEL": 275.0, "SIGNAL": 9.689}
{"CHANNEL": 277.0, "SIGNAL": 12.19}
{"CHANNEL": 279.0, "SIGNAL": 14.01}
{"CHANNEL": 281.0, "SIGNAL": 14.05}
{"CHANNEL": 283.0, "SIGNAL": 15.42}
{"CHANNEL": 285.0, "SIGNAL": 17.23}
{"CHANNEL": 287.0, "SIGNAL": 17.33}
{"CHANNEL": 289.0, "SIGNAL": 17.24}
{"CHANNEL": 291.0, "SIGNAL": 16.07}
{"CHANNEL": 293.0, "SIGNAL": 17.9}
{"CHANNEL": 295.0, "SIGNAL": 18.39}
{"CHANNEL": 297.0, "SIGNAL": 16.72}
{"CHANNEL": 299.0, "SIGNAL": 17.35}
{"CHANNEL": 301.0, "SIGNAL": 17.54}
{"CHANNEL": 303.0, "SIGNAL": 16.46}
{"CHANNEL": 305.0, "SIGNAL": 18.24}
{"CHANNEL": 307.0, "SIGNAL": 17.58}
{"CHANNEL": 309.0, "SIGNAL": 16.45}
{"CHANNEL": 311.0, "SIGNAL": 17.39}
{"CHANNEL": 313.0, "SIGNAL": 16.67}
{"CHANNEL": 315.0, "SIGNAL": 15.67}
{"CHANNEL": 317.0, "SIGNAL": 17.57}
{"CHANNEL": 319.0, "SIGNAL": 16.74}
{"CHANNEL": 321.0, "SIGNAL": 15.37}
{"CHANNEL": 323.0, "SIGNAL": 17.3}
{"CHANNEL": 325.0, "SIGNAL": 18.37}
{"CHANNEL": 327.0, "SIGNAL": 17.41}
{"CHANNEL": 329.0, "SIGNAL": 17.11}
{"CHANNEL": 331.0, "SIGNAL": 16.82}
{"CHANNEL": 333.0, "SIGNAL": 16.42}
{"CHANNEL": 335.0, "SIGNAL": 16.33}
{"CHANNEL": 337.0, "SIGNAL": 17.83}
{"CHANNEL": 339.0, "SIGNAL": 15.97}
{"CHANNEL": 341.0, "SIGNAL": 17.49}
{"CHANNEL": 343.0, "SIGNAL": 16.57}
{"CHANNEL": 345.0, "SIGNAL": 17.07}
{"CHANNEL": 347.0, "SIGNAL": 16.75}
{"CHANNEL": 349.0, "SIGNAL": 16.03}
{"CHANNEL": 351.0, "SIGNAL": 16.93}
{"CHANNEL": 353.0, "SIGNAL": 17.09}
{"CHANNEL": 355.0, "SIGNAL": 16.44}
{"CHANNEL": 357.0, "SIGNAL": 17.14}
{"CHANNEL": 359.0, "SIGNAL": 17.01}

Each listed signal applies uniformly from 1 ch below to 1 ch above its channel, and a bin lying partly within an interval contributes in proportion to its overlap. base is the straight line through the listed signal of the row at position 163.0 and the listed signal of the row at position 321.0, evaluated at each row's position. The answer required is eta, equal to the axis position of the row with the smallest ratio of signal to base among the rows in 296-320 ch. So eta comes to 315.0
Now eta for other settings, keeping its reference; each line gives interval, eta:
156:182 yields 177.0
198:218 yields 211.0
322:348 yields 339.0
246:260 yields 249.0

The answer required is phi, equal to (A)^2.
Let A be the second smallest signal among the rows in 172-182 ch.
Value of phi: 249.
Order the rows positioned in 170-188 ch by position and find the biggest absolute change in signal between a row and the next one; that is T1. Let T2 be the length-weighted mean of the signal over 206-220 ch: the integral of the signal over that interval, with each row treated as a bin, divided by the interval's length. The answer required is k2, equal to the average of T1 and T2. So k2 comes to 8.4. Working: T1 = 1.63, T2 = 15.2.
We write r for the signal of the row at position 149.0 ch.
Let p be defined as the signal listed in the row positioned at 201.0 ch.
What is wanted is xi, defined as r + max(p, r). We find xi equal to 33.3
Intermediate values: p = 15.99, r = 16.64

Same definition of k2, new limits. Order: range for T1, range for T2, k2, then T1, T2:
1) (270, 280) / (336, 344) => 9.7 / 2.50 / 17.0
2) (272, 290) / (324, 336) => 9.8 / 2.50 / 17.1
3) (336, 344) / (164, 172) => 8.9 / 1.86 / 15.9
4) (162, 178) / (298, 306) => 9.5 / 1.63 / 17.4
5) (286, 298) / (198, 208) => 8.8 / 1.83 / 15.8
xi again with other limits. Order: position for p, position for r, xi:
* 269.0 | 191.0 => 30.9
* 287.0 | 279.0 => 31.3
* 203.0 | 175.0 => 34.0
